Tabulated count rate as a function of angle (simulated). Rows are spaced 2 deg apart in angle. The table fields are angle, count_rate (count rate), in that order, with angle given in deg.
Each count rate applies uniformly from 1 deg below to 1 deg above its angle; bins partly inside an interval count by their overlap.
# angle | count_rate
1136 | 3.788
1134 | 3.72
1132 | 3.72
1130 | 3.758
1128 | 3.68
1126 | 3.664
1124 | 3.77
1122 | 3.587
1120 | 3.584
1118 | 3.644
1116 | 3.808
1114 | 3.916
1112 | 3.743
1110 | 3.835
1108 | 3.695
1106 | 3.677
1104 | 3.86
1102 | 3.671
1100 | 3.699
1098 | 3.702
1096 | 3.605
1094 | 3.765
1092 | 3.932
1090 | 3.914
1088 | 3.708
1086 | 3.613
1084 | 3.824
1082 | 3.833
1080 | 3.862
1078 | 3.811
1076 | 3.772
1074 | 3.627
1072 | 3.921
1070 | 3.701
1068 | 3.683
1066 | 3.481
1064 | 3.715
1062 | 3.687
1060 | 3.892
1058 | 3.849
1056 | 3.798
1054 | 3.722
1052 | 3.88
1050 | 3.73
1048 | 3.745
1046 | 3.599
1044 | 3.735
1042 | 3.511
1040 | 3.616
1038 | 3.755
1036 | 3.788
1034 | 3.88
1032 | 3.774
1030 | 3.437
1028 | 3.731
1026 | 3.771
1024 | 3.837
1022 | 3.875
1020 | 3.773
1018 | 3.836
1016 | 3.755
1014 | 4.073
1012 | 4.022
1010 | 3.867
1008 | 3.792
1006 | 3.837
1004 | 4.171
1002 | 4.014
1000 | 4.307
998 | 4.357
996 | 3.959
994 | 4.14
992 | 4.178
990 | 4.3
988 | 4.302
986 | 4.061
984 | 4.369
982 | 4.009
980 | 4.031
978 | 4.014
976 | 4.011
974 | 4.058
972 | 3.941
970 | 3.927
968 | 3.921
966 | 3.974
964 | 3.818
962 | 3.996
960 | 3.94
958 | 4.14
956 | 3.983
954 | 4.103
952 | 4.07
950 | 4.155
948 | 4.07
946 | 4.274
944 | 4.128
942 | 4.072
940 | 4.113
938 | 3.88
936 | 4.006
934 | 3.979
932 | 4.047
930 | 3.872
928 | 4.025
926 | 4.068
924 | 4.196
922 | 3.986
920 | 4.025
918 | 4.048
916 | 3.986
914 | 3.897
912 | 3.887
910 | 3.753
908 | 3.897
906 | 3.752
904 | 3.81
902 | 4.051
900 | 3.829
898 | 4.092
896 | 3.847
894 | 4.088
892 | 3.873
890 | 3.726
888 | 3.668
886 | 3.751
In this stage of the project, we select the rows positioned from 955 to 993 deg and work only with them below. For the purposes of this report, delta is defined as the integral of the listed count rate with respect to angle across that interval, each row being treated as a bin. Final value 154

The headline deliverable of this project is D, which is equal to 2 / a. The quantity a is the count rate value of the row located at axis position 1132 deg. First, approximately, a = 3.72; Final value 0.538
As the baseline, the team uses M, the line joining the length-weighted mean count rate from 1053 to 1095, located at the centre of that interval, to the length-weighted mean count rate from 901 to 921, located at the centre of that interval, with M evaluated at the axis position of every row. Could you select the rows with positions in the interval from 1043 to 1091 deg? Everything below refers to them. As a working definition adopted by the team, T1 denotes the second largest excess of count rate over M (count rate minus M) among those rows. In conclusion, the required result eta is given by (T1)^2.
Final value 0.023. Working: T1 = 0.15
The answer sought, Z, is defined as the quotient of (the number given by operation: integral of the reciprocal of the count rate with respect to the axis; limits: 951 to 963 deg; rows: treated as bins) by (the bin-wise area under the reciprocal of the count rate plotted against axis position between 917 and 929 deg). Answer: 1.00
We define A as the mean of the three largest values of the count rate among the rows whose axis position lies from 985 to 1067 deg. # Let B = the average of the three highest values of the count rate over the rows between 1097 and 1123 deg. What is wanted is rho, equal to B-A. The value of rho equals -0.45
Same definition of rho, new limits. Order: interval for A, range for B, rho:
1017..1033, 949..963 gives 0.28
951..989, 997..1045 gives 0.01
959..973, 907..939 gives 0.13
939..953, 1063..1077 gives -0.38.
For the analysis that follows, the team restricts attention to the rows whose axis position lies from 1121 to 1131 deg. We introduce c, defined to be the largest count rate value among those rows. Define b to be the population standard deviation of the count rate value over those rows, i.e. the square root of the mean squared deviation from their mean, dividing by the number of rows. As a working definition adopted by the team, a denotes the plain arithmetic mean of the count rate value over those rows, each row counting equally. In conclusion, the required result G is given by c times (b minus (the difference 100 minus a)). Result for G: -363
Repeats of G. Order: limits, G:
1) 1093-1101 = -362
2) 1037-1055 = -373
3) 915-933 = -402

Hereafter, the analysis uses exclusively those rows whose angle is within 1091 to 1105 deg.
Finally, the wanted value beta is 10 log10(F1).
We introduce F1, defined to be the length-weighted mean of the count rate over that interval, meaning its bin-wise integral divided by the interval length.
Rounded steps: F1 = 3.75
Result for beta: 5.74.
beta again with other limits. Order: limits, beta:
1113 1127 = 5.69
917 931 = 6.05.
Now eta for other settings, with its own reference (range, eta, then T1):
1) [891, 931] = 0.029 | 0.17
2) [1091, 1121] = 0.033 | 0.18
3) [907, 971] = 0.088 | 0.30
